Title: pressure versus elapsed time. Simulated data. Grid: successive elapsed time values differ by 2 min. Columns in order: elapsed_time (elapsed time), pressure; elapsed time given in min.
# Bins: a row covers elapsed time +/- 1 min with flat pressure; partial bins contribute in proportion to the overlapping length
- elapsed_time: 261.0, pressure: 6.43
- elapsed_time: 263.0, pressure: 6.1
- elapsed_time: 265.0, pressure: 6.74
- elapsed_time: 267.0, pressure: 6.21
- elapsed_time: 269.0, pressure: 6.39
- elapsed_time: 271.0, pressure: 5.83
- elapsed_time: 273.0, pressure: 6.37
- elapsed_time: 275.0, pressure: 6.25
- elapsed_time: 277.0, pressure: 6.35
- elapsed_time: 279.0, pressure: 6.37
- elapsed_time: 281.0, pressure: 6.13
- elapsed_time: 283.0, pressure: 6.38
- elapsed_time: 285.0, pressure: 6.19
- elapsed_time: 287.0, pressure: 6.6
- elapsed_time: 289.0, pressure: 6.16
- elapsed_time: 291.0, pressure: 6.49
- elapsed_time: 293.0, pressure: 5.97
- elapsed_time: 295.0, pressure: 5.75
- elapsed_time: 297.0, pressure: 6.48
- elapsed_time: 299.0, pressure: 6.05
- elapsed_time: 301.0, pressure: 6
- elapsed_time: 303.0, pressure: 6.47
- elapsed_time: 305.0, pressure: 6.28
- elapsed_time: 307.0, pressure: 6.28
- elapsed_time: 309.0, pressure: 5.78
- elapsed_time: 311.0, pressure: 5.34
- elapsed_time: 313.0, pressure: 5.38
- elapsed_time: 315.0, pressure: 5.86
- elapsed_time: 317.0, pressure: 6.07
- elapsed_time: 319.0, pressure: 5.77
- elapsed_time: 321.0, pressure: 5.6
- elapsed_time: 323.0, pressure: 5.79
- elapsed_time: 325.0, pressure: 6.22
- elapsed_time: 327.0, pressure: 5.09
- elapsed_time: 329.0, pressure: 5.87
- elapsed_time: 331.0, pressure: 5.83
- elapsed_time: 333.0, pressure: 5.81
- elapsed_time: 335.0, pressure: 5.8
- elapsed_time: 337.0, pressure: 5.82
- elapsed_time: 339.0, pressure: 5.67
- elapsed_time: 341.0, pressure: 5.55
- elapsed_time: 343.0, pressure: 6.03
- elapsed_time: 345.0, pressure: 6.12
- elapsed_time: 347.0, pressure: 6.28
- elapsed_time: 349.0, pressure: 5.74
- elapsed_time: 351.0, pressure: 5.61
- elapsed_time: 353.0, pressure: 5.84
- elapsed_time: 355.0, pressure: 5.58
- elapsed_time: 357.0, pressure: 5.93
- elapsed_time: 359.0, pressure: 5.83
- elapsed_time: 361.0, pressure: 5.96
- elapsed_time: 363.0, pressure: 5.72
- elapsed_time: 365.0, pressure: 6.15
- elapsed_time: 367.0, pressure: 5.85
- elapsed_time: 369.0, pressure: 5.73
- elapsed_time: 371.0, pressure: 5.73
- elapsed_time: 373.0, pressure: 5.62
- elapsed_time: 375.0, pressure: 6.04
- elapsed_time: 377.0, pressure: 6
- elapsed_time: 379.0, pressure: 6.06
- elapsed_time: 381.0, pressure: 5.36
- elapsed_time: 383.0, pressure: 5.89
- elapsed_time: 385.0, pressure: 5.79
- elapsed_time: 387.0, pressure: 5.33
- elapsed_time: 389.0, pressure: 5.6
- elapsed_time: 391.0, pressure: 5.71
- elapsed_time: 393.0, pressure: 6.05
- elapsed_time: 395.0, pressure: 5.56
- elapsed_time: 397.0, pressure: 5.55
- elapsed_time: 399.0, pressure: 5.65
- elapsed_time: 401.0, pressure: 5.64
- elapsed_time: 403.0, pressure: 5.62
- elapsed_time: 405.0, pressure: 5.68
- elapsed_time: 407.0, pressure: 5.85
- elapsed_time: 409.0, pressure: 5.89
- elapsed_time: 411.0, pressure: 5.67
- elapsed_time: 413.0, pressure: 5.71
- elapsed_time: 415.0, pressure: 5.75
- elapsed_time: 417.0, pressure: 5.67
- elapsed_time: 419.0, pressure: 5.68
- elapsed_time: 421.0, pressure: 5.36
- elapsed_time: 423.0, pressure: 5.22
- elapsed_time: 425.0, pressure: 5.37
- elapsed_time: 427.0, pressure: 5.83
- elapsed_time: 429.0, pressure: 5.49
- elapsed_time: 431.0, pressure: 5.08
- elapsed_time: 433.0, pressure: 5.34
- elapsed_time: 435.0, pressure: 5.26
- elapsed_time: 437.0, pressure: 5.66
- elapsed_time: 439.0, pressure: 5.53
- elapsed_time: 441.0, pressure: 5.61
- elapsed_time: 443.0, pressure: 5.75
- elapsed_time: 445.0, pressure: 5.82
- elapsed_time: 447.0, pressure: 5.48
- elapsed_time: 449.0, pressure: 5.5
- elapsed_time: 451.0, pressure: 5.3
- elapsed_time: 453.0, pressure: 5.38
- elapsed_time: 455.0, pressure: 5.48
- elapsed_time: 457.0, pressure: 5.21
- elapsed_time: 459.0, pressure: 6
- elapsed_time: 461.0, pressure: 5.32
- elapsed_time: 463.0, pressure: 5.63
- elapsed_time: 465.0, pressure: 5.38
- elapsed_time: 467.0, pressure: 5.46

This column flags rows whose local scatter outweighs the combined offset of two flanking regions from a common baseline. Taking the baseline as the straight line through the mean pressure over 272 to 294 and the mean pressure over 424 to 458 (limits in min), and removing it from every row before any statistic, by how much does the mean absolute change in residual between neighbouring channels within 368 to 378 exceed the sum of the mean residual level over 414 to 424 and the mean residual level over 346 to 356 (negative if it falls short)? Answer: 0.33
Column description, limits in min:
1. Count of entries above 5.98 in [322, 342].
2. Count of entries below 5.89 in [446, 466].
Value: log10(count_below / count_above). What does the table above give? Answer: 1.0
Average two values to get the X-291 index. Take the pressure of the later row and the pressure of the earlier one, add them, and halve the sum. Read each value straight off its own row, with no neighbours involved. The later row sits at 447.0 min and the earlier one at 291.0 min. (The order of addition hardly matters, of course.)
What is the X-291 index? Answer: 6.0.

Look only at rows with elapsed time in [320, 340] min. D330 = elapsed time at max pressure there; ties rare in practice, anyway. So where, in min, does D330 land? 325.0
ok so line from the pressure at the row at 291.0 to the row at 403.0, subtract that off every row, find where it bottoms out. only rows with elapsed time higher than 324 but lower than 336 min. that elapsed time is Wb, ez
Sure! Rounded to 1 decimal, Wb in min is 327.0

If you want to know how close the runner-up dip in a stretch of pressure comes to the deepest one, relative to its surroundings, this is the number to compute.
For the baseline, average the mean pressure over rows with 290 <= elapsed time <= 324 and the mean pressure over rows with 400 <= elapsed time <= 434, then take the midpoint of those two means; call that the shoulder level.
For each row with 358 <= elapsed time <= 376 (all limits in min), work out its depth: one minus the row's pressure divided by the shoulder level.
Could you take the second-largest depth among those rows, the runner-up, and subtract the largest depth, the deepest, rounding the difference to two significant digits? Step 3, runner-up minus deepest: -0.017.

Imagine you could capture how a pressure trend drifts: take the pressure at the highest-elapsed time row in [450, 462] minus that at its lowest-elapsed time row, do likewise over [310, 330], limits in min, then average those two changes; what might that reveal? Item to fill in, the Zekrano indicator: 0.3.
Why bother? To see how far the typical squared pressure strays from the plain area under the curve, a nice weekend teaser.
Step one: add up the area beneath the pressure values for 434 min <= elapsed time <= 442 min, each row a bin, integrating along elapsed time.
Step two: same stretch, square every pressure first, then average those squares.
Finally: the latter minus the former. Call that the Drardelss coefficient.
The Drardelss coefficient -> -13.7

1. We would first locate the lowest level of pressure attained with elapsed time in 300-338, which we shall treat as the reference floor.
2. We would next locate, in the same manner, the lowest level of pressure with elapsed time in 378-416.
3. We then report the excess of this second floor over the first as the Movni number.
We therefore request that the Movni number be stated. 0.2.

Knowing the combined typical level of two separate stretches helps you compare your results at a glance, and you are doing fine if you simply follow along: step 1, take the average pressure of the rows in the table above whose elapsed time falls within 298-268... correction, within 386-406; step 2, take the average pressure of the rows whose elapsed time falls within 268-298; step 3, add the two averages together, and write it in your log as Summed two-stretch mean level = 11.9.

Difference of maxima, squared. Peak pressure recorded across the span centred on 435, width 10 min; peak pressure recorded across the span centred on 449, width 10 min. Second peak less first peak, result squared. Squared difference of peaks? 0.026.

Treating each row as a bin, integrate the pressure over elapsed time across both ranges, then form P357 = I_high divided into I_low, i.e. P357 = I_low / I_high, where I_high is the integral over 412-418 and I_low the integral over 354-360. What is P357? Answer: 1.01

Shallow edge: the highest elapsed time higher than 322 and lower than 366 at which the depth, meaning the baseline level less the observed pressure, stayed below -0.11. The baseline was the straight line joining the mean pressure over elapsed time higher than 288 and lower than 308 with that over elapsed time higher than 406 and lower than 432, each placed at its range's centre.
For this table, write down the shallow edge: 365.0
